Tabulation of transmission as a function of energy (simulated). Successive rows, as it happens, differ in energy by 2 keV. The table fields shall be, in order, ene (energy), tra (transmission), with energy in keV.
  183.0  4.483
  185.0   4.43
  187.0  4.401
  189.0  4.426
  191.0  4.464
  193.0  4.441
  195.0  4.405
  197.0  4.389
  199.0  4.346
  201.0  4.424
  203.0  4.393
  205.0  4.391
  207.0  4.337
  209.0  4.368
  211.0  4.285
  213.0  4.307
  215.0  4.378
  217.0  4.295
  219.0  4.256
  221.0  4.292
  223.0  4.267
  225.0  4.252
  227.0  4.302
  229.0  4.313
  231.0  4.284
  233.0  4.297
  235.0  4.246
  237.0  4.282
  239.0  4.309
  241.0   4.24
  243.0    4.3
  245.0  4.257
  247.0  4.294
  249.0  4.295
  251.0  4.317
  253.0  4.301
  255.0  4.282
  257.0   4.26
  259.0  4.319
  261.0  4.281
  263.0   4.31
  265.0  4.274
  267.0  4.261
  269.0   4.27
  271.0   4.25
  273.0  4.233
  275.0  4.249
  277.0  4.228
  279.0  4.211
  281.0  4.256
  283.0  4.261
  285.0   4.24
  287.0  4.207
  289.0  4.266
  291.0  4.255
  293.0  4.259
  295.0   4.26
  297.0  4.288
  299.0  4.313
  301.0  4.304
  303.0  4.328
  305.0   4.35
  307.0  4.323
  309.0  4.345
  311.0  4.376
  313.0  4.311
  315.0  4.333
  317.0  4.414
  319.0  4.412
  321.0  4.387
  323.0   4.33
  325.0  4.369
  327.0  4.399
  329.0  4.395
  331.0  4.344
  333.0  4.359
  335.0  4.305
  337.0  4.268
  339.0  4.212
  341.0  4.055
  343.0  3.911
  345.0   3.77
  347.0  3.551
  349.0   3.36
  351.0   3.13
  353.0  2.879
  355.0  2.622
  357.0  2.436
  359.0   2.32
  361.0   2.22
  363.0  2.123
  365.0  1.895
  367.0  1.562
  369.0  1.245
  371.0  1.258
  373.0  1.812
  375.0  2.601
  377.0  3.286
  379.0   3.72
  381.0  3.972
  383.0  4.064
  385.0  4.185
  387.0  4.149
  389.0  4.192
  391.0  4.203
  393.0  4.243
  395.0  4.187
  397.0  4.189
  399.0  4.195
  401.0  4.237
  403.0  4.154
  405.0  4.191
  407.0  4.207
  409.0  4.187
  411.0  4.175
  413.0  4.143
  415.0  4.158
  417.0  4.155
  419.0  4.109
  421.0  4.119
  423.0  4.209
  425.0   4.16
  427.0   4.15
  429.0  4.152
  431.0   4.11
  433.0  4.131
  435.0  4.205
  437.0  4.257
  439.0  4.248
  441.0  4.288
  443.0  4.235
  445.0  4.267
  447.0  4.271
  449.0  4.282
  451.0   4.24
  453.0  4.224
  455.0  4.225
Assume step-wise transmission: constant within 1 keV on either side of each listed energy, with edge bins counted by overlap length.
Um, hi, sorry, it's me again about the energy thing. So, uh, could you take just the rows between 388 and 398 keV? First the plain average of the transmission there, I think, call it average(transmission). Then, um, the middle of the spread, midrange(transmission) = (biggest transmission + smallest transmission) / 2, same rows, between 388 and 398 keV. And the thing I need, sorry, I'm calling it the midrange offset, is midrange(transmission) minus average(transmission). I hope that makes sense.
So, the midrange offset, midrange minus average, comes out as 0.012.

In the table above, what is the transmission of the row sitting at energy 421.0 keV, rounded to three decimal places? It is 4.119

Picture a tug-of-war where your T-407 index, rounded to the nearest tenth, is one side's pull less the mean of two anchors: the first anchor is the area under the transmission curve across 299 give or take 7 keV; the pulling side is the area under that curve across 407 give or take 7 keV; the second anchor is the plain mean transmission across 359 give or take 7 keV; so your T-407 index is 27.3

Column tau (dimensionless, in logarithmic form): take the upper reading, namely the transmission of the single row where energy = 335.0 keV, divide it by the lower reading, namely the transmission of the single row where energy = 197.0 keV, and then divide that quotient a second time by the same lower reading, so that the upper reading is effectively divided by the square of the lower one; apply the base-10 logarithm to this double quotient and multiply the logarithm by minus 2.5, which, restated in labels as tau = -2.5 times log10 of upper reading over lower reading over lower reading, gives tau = 1.63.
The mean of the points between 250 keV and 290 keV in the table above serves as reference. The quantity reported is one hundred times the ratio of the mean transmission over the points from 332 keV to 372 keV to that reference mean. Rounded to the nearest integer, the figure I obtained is 70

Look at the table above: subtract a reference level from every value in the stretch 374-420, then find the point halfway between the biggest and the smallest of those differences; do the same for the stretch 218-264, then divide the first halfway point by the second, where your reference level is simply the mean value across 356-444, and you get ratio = -0.3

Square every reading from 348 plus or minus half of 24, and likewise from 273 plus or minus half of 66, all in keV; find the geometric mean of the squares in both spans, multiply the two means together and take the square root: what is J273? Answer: 14.1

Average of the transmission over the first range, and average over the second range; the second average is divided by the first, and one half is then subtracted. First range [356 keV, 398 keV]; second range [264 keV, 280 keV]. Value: 0.897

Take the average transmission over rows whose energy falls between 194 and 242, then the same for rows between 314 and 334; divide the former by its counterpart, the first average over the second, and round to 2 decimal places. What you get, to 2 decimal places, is 0.99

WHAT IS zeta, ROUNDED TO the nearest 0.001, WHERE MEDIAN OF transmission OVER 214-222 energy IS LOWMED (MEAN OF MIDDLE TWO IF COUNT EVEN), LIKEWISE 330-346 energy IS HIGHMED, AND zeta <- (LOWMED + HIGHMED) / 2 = 4.267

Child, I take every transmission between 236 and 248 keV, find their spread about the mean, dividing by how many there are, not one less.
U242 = 0.024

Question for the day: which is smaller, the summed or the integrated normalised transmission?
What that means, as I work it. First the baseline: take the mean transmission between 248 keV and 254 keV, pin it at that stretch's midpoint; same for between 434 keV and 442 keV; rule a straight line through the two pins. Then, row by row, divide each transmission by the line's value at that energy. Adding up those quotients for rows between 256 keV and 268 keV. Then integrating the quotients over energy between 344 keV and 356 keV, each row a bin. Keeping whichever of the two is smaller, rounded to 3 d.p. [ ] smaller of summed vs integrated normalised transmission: 5.976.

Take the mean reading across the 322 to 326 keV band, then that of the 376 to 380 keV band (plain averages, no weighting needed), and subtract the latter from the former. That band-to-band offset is 0.85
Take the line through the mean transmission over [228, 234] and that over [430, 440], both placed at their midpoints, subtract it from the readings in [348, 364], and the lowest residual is -2.11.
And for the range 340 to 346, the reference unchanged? -0.47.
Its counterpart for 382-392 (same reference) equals -0.15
